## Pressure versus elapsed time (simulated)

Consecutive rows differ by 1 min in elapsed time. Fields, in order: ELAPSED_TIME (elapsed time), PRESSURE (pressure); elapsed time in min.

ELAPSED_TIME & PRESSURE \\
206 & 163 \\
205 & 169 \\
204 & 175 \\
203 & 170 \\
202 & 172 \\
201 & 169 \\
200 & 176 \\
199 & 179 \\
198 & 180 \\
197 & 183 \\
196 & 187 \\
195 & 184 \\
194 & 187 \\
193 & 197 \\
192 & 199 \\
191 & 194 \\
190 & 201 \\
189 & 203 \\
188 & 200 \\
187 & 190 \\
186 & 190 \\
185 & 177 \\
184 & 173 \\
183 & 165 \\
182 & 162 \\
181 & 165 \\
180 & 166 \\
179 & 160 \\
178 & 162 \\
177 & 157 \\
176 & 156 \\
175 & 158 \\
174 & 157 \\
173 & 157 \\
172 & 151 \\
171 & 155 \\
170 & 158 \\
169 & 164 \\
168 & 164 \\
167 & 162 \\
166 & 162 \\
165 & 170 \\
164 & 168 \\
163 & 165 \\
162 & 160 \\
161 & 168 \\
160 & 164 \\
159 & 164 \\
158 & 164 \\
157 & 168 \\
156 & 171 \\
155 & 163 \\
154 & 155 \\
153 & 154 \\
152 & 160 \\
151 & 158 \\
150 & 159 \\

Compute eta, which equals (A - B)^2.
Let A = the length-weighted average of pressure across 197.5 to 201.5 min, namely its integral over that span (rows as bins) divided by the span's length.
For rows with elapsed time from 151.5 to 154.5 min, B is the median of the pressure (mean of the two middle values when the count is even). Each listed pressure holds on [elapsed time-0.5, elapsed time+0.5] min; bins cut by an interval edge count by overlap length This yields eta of 441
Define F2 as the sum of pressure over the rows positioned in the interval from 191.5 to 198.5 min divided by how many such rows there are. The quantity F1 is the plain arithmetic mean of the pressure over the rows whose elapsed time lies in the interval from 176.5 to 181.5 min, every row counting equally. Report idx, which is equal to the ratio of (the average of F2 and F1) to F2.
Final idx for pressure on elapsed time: 0.93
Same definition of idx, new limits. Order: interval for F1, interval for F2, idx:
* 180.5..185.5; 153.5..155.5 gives 1.03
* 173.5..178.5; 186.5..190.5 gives 0.90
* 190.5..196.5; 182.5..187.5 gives 1.03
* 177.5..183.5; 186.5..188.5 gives 0.92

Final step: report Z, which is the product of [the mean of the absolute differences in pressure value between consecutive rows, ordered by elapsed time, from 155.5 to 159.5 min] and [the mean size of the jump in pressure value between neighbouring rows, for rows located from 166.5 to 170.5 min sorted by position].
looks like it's 6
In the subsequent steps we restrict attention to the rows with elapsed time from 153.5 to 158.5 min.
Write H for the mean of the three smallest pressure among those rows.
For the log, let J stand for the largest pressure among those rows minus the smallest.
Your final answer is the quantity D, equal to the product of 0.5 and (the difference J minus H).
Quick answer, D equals -72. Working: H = 161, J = 16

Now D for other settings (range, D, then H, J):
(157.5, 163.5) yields -77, 163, 8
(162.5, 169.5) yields -77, 163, 8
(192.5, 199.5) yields -81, 181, 18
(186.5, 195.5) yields -84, 187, 19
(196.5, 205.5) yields -78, 169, 14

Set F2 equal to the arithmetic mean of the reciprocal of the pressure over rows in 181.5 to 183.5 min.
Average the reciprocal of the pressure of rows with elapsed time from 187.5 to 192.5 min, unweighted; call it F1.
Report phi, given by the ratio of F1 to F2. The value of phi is 0.82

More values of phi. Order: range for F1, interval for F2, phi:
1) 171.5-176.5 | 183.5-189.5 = 1.21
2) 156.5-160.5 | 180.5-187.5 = 1.05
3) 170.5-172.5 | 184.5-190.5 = 1.26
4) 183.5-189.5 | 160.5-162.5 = 0.87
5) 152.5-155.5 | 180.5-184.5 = 1.06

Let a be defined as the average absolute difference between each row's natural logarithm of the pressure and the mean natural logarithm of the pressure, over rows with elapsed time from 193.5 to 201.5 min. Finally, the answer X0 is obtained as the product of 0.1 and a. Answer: 0.0026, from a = 0.026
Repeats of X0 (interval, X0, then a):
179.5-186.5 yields 0.0044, 0.044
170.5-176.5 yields 0.0012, 0.012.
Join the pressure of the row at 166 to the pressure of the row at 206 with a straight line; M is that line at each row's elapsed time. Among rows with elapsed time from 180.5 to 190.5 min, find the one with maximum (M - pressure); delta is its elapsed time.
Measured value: 182 min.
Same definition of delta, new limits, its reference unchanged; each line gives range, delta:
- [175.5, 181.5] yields 176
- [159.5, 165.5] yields 162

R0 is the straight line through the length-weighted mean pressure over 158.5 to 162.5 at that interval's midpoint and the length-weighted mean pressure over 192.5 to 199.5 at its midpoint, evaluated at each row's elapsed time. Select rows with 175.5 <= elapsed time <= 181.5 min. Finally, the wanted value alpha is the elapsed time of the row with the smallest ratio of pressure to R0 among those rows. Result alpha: 176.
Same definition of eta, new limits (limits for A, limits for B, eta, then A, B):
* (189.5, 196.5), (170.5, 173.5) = 1422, 193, 155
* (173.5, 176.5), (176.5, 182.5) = 25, 157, 162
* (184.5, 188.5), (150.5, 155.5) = 977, 189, 158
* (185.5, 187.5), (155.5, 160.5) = 676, 190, 164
